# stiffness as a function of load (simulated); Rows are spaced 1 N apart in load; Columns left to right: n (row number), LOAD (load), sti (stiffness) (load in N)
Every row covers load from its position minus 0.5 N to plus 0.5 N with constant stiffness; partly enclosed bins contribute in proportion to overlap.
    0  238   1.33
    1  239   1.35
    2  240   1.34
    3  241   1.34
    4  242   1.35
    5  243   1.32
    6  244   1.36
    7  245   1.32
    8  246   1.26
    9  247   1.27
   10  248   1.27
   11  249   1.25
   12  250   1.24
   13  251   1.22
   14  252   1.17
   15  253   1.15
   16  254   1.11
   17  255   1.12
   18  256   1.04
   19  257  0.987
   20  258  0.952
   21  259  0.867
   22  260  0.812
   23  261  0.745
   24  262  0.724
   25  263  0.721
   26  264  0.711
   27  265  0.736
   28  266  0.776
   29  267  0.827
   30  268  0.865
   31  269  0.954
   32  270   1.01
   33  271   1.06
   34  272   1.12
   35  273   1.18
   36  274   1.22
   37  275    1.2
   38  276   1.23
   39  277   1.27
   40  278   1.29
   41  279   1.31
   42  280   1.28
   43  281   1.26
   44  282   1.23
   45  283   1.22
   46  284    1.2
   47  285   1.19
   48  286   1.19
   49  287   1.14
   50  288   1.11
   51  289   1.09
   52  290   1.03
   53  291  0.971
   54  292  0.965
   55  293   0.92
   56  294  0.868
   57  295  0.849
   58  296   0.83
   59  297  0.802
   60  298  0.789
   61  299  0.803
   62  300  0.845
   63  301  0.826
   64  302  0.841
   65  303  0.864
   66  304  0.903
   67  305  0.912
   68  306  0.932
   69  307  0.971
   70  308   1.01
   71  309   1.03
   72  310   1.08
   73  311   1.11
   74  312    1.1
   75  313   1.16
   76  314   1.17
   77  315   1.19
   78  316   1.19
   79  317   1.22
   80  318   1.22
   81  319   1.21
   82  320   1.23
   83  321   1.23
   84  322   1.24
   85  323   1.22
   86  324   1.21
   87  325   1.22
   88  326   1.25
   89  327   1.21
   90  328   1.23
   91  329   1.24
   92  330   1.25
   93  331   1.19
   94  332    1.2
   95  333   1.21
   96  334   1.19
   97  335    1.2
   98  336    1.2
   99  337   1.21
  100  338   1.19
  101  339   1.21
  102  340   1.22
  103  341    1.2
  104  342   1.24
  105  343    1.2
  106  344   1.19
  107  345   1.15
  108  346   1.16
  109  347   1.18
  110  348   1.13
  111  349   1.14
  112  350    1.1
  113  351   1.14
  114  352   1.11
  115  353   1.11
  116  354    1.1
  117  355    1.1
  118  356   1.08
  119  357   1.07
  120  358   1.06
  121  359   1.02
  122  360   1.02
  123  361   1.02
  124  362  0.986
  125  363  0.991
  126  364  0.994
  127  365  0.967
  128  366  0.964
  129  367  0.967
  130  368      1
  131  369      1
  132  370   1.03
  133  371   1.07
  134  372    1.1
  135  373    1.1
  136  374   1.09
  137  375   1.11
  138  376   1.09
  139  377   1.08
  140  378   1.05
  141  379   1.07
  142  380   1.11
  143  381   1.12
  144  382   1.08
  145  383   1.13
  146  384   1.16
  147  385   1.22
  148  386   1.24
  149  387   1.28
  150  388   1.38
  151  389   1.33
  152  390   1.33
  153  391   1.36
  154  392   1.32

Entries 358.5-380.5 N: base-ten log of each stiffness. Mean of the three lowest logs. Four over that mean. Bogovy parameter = -266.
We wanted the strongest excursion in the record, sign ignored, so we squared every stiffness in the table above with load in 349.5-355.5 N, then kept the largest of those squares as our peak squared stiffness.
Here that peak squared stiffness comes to 1.3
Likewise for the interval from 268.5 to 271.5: 1.1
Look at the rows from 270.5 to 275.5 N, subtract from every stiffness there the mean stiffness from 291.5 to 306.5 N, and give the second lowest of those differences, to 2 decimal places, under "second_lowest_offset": 0.26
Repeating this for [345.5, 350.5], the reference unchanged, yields 0.27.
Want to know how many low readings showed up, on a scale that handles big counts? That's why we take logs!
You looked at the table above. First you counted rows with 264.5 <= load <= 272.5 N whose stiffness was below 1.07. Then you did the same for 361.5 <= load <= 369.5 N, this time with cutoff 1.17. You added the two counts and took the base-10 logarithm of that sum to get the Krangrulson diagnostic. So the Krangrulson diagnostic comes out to 1.18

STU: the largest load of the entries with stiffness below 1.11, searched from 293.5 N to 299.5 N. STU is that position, 299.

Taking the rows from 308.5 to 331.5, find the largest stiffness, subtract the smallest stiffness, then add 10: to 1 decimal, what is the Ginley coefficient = 10.2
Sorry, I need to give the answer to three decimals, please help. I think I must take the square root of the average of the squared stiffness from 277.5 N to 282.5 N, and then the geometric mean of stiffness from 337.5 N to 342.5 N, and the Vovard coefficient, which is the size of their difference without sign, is 0.062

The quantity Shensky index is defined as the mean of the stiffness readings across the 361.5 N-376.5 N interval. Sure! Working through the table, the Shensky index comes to 1.03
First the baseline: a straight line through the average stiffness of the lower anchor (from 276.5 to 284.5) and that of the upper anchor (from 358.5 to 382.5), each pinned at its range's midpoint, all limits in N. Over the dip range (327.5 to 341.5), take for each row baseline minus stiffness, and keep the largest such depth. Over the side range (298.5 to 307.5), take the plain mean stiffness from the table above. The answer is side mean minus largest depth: 0.93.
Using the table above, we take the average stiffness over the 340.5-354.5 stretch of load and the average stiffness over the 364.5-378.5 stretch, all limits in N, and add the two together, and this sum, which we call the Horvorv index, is 2.20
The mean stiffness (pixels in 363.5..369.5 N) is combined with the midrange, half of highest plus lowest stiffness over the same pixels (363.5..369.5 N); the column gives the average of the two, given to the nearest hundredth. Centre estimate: 0.98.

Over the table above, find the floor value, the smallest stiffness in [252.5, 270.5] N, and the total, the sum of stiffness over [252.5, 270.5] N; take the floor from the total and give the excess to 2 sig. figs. 15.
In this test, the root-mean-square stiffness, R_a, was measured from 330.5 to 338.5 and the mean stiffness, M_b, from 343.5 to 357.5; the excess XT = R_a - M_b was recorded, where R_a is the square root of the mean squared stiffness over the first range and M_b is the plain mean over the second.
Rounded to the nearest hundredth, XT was 0.07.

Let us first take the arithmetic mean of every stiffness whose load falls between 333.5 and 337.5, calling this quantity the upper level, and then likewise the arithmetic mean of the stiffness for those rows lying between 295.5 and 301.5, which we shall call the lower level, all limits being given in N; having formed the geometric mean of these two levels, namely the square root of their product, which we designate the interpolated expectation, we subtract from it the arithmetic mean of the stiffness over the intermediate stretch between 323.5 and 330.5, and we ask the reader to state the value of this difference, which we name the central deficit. -0.24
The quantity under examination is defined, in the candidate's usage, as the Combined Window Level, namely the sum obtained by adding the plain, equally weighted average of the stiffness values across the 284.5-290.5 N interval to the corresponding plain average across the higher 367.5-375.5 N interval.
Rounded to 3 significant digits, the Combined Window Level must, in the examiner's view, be 2.19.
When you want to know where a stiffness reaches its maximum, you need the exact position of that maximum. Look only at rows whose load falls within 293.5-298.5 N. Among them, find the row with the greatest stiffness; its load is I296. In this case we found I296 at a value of 294 N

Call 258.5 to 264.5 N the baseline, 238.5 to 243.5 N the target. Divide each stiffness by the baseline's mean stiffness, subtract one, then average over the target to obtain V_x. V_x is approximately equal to 0.76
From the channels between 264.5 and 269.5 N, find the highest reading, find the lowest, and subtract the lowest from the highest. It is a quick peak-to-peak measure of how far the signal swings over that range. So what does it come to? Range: 0.22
